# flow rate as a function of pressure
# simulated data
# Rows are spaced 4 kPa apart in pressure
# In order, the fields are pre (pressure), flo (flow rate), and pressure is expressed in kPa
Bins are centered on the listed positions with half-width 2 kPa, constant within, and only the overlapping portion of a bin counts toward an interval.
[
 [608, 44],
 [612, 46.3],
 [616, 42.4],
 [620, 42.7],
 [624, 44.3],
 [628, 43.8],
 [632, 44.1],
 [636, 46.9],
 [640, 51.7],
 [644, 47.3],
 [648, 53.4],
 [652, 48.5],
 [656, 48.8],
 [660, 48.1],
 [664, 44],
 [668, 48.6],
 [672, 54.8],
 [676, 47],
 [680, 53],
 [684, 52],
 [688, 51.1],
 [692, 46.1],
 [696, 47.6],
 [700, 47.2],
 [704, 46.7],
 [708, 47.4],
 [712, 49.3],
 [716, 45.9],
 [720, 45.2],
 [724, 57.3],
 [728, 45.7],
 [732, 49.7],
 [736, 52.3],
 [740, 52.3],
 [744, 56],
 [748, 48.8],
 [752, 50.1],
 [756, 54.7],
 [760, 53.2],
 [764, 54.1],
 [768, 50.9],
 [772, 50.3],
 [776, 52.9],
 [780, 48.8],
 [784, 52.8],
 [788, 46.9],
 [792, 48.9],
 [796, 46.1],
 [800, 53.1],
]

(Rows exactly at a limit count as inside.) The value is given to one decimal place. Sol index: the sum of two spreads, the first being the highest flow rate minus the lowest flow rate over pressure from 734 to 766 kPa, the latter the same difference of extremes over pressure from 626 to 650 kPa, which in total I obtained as 16.8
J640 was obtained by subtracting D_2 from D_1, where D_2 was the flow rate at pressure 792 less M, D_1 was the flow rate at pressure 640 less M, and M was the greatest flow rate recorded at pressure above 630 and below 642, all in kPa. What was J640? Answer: 2.8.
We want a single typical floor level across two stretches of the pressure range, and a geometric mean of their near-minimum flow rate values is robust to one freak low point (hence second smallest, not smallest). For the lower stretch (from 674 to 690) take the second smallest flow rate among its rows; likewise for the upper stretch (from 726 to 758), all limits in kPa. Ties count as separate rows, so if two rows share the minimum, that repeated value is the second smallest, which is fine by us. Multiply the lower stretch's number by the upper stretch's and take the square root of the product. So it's 49.9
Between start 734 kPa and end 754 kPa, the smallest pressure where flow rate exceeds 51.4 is 736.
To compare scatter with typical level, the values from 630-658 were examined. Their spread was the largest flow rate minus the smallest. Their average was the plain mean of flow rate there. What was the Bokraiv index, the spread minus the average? -39.4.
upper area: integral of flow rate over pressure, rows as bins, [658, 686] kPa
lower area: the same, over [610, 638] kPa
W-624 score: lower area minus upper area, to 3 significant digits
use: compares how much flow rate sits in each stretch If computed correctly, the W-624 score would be -148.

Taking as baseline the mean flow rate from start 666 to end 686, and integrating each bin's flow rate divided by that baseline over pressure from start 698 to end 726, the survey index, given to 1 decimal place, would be 26.5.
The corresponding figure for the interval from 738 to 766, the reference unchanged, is 28.9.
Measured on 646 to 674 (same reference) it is 27.1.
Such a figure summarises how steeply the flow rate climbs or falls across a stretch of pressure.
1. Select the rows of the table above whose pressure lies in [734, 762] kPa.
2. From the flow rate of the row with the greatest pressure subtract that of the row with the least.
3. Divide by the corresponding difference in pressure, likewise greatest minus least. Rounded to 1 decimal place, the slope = 0.0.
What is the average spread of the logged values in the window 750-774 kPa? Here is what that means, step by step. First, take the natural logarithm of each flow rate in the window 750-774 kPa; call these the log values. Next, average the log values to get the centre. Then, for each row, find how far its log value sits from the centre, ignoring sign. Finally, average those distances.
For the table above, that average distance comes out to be 0.034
